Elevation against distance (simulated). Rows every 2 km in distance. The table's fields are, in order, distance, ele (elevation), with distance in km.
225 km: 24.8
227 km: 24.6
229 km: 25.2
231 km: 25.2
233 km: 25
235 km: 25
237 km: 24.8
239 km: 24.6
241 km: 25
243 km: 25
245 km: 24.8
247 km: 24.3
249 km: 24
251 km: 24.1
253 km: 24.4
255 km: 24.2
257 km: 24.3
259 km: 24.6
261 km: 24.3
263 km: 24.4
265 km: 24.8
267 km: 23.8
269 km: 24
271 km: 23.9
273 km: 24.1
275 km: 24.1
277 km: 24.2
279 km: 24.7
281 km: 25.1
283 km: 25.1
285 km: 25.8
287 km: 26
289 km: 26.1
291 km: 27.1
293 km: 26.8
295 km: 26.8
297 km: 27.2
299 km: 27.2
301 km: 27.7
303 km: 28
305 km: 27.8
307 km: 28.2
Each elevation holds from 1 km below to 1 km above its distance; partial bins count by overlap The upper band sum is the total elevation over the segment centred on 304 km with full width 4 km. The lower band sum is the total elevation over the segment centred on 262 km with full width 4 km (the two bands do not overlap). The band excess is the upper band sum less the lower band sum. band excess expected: 7.1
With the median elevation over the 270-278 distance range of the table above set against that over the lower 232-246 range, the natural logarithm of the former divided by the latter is -0.037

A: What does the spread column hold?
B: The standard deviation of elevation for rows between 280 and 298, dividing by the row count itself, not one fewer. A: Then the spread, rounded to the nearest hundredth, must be 0.76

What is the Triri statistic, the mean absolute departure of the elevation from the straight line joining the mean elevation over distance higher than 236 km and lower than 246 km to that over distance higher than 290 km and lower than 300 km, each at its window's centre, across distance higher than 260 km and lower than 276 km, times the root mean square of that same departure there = 3.2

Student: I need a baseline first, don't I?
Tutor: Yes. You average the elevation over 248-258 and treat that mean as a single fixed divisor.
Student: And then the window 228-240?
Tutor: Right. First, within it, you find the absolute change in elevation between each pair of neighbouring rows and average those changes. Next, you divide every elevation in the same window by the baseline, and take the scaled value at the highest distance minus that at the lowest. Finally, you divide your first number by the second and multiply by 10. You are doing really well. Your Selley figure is -48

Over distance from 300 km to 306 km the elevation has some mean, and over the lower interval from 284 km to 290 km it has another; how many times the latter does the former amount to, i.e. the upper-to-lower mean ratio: 1.07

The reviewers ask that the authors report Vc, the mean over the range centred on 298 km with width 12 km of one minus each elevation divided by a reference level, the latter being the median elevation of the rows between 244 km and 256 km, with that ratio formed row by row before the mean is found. -0.13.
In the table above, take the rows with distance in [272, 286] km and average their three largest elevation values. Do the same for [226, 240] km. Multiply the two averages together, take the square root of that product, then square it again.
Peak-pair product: 637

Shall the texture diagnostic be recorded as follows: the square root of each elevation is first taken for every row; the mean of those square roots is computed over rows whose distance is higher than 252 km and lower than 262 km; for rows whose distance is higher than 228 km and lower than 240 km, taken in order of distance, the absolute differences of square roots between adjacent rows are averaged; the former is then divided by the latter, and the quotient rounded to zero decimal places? 410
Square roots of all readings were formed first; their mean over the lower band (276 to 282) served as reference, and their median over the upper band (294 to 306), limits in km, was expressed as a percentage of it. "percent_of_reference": 105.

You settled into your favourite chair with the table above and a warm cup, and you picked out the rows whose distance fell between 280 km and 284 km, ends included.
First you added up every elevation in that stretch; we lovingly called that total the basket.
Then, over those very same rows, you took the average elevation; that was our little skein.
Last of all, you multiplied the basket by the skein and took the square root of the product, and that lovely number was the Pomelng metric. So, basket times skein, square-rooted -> 35.5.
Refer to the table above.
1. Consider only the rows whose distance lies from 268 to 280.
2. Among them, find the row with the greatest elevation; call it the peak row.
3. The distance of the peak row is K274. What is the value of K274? 279 km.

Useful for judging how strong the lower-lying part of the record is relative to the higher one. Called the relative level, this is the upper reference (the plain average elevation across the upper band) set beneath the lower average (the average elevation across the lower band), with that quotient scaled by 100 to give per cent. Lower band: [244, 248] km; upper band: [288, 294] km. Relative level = 92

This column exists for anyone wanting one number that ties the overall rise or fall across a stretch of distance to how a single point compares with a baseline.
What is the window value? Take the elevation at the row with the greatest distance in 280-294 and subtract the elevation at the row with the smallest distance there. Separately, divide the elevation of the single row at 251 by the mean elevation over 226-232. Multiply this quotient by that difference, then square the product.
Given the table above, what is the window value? 2.69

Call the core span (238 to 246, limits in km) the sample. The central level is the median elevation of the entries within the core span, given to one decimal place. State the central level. 24.9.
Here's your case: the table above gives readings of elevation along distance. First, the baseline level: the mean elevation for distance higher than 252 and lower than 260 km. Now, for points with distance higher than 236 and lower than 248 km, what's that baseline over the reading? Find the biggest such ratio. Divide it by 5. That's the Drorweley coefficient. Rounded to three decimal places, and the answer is 0.201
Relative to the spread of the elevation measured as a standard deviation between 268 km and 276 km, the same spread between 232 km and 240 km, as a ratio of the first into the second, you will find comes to 2.00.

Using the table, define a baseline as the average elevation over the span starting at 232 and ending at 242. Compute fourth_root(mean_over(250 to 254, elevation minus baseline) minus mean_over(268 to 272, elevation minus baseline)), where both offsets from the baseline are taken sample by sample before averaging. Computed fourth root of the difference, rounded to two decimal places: 0.74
